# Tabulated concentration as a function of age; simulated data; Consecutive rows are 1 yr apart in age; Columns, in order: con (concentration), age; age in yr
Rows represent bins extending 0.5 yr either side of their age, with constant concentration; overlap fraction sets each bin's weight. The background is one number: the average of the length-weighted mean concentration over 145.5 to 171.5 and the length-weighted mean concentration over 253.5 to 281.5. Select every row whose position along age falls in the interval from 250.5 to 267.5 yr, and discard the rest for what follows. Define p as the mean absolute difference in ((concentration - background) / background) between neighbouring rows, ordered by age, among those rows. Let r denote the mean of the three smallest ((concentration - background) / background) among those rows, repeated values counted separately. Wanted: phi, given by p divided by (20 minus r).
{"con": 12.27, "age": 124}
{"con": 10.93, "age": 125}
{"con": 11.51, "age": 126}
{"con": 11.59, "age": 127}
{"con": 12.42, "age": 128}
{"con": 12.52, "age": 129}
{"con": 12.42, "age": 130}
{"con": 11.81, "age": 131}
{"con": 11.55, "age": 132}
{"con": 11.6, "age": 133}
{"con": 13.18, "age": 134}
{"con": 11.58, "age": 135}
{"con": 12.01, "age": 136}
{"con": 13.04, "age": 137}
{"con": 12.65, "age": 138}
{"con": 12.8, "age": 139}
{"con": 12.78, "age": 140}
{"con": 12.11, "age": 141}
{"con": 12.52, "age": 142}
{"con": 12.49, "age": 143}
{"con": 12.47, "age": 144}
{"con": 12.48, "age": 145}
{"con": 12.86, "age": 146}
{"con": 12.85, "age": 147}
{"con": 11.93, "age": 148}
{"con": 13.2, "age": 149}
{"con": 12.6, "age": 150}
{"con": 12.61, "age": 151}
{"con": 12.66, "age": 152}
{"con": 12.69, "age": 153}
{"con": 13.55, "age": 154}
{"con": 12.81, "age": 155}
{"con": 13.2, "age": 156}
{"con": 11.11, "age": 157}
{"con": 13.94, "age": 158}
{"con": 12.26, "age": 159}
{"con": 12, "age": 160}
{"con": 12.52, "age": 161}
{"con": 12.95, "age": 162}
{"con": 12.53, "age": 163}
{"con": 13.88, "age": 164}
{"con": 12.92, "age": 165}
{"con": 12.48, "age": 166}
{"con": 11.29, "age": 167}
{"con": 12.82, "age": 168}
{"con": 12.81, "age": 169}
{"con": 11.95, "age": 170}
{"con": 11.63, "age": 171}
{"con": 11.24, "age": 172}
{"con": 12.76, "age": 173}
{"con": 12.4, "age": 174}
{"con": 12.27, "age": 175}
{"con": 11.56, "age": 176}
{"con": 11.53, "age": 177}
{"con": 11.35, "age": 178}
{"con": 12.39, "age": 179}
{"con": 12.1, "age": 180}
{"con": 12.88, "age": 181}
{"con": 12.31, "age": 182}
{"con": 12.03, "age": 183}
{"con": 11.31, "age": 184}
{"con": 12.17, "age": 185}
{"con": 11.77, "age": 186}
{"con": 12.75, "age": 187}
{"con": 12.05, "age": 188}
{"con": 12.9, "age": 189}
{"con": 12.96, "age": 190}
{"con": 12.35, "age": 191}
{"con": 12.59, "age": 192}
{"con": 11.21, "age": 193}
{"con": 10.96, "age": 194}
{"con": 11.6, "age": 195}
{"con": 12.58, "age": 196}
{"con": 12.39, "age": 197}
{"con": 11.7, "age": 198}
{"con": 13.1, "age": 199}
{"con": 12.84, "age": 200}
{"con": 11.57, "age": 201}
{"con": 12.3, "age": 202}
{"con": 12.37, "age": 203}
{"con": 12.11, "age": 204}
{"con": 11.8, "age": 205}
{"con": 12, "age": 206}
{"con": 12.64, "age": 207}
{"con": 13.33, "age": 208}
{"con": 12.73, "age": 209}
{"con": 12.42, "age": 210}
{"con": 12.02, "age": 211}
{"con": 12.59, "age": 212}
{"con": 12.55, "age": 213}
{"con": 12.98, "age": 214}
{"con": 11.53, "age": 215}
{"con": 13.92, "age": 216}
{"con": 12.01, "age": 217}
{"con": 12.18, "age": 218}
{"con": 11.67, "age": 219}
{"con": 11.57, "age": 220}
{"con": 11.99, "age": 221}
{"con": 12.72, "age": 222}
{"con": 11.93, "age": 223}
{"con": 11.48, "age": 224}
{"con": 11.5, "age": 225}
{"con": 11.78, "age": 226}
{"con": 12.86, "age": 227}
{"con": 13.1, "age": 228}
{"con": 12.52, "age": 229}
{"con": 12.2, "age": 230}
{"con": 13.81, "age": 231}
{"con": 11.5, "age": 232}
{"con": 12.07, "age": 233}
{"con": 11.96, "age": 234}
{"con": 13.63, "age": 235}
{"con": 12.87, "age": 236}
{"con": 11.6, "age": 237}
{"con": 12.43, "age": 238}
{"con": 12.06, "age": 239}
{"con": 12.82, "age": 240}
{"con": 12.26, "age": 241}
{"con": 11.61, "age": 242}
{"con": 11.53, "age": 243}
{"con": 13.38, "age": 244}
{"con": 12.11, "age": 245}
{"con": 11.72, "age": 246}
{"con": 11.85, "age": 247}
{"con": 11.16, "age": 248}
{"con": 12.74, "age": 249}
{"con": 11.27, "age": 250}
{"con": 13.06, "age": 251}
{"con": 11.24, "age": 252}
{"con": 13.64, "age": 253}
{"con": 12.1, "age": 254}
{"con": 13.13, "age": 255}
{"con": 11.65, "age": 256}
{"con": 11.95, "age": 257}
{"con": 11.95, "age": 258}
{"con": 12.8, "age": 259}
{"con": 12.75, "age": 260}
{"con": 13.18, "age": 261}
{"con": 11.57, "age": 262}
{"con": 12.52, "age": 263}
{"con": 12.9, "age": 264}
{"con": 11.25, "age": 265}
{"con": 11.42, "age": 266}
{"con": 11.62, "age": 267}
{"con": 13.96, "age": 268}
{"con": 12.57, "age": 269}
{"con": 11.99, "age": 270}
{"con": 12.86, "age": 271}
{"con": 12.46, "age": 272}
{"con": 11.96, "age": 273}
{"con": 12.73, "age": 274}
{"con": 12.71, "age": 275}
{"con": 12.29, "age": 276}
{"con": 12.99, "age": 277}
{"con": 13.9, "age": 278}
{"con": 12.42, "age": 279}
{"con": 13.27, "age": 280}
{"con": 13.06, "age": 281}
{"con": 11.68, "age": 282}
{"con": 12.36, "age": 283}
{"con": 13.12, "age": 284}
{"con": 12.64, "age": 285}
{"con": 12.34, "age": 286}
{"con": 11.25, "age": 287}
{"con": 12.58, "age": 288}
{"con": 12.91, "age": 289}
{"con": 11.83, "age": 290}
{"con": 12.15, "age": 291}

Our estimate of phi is 0.0037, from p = 0.074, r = -0.100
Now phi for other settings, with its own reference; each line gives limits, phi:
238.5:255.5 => 0.0045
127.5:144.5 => 0.0018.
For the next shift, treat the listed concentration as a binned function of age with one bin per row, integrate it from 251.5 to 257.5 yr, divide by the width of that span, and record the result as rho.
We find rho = 12.3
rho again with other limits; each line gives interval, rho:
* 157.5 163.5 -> 12.7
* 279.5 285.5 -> 12.7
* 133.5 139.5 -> 12.5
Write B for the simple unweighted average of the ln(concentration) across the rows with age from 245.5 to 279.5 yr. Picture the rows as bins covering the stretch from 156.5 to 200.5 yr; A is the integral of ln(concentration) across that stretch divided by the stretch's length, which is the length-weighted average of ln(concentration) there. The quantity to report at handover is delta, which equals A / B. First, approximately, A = 2.504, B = 2.51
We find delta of 1.00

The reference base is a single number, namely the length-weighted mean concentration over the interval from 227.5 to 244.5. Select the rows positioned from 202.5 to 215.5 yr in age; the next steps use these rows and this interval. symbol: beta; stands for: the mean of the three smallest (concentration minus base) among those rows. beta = -0.7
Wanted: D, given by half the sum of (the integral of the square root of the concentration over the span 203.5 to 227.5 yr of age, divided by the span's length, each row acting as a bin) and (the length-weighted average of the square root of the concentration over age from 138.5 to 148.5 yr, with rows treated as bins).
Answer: 3.52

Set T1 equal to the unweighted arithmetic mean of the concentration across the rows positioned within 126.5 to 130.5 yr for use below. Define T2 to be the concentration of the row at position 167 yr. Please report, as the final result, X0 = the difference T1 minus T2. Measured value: 0.9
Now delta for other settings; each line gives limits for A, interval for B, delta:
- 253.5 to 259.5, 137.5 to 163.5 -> 0.99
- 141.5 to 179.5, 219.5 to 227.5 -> 1.02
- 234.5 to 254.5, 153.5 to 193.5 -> 1.00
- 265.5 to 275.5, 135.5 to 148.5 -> 1.00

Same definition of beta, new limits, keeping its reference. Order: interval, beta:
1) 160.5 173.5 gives -1.0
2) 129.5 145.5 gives -0.9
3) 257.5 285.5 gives -1.0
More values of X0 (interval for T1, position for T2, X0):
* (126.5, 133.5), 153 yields -0.7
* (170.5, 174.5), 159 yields -0.3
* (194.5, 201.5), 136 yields 0.2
